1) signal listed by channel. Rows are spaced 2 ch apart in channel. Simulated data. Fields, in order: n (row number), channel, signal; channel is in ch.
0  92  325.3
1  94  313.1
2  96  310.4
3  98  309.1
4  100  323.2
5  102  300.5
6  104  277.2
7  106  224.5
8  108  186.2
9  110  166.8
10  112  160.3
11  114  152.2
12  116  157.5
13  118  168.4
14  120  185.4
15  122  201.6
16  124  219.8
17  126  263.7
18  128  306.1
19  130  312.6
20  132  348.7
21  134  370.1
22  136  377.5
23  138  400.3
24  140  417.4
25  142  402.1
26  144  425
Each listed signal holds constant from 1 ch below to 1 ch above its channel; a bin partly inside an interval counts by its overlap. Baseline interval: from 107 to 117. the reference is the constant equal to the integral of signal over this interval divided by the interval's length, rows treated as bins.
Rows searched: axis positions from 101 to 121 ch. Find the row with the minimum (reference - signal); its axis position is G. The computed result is 102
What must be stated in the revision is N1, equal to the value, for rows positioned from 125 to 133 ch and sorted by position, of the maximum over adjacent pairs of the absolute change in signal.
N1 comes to 42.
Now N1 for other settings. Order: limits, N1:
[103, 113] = 53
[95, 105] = 23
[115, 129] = 44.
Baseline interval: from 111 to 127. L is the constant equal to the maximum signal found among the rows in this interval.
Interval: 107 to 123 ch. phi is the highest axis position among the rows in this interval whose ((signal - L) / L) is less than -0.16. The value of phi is 122 ch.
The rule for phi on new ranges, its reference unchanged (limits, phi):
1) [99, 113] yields 112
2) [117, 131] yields 124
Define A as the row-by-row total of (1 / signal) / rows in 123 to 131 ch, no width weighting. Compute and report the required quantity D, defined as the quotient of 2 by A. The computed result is 135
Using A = 0.0148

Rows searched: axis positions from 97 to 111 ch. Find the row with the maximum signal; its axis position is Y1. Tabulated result 100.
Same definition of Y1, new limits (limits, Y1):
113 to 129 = 128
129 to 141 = 140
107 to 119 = 108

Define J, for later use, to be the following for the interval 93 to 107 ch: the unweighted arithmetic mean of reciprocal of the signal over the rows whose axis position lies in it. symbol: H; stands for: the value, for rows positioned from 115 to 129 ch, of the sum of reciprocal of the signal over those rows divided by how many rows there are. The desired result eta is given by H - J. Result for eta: 0.001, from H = 0.0049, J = 0.0034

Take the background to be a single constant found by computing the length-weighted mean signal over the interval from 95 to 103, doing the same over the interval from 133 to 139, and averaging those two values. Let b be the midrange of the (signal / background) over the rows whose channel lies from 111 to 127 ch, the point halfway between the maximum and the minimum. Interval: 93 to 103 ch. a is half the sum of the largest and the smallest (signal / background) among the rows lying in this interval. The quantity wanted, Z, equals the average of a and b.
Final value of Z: 0.75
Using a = 0.90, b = 0.6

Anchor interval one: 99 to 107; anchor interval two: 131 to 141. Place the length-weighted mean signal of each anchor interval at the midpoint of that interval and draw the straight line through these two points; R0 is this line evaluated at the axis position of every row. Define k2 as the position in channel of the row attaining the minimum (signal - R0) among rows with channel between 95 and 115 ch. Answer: 114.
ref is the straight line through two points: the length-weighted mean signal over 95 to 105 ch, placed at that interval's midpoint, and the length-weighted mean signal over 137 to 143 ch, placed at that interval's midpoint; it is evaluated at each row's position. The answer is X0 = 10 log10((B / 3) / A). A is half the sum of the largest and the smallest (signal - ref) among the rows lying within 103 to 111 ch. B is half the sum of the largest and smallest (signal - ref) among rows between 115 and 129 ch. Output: -4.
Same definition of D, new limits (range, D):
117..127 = 81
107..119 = 55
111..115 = 156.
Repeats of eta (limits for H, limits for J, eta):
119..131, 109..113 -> -0.002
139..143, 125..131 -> -0.001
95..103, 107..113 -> -0.003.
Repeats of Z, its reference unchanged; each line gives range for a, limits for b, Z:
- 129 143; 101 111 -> 0.86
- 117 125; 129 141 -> 0.81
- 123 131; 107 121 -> 0.63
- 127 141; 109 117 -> 0.75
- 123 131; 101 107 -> 0.76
